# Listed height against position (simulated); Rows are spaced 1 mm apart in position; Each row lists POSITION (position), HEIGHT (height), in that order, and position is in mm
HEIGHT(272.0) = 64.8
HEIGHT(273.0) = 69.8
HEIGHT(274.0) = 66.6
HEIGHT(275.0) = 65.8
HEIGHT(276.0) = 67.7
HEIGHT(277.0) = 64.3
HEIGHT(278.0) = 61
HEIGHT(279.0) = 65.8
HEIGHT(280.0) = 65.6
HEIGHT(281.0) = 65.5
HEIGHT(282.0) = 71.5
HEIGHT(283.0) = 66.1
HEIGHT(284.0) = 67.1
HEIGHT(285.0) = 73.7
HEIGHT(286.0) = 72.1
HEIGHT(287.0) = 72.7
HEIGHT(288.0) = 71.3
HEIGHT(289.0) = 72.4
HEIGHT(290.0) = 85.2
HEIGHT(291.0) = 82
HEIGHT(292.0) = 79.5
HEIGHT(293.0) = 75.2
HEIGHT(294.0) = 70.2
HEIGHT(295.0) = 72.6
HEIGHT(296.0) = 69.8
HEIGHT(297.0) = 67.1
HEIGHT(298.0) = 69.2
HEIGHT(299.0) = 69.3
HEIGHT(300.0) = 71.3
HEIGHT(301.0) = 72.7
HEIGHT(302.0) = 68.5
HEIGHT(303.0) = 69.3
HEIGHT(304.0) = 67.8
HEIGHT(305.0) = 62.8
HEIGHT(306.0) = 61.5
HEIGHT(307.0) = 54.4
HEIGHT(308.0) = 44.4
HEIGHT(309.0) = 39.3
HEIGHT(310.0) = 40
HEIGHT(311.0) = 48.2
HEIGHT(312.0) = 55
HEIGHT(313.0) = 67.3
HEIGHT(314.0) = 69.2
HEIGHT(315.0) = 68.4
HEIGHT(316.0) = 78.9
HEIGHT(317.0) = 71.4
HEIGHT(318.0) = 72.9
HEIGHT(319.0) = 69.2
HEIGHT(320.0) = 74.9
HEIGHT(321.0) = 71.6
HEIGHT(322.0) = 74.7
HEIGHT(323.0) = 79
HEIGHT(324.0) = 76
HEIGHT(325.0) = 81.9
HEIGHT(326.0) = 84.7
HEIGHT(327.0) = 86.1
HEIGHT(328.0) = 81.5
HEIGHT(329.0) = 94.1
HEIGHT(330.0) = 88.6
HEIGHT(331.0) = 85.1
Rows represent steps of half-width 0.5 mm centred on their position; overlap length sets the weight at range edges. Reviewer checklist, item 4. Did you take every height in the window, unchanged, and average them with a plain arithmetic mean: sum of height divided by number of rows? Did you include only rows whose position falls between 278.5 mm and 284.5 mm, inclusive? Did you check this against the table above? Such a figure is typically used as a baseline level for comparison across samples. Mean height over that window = 66.9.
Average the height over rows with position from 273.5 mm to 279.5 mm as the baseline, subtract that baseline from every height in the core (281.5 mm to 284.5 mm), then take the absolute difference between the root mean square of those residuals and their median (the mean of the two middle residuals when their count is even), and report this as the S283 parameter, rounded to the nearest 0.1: 1.9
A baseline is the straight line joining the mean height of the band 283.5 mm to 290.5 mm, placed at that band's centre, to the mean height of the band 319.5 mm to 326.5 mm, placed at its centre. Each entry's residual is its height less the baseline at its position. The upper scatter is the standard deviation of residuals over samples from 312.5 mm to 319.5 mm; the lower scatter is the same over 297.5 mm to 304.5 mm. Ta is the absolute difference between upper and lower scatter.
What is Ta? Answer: 2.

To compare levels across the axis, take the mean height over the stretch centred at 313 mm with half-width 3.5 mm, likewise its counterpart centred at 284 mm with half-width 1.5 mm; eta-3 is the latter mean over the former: 1.13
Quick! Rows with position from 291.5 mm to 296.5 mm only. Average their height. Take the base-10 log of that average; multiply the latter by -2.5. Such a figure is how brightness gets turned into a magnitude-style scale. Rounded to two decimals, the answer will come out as -4.67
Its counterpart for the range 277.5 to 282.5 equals -4.55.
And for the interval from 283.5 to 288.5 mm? -4.63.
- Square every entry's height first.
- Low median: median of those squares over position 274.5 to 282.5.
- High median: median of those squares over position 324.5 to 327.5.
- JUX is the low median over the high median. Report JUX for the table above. 0.60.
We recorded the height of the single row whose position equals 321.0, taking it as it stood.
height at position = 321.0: 71.6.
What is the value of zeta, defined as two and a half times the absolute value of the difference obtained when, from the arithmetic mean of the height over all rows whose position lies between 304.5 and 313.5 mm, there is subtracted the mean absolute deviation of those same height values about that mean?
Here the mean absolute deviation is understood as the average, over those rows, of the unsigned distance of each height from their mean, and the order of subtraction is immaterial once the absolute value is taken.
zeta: 110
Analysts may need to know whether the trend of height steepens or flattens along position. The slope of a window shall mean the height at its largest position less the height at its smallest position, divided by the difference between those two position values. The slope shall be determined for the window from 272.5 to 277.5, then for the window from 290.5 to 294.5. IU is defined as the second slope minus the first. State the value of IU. -3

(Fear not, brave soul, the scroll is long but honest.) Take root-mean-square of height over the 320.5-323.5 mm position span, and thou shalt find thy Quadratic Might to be 75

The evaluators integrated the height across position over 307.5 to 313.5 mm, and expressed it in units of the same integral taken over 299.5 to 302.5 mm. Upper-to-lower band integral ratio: 1.4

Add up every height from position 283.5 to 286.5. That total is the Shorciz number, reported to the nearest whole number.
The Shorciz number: 213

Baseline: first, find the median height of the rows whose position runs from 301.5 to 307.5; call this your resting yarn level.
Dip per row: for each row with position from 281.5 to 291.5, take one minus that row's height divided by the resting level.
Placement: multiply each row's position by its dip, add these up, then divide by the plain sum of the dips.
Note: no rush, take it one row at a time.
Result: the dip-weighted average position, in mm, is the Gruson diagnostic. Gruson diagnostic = 288.0 mm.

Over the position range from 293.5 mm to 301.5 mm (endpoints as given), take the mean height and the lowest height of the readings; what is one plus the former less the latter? 4.2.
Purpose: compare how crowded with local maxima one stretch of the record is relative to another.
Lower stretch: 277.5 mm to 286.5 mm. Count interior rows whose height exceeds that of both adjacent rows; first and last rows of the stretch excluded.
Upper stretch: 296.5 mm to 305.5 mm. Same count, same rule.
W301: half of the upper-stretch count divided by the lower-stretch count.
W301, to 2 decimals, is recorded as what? 0.33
